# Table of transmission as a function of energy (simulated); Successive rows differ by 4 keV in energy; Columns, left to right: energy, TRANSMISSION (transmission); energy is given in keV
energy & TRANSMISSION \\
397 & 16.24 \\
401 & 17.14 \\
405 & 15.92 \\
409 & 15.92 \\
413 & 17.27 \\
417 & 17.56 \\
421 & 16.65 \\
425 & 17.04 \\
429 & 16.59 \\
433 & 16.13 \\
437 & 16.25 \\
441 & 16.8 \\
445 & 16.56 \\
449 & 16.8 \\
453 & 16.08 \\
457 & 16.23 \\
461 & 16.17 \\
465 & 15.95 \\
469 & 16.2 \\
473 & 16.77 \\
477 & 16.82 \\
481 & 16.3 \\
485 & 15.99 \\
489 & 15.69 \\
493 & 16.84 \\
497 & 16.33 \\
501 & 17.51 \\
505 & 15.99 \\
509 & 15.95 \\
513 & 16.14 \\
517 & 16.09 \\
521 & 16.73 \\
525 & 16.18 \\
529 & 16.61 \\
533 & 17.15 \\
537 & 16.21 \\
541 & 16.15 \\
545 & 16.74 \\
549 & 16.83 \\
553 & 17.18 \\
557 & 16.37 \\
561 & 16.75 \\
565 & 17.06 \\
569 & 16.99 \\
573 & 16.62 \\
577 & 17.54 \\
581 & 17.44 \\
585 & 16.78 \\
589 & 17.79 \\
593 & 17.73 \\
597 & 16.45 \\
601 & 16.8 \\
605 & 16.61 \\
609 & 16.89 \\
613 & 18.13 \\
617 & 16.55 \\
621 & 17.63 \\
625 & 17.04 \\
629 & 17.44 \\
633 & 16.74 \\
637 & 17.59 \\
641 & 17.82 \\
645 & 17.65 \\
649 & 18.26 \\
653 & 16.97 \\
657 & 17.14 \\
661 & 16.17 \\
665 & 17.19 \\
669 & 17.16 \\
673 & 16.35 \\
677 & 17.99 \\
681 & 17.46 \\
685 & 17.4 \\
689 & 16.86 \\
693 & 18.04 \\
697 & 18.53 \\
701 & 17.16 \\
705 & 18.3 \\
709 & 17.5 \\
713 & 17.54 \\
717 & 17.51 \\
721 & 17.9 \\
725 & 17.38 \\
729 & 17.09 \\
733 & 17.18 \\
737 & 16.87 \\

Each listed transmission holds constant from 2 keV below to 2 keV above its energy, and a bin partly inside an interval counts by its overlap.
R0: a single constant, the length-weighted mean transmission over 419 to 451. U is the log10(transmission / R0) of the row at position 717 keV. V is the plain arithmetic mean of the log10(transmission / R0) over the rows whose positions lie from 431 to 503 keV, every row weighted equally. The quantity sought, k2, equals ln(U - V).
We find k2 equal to -3.6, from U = 0.023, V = -0.005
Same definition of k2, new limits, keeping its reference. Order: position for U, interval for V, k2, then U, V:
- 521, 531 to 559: -6.3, 0.003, 0.001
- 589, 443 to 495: -3.3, 0.030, -0.007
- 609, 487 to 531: -4.3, 0.007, -0.006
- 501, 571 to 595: -5.3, 0.023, 0.018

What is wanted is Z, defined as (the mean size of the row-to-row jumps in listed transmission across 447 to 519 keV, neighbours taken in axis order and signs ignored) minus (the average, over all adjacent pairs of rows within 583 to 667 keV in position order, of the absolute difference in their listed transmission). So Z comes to -0.25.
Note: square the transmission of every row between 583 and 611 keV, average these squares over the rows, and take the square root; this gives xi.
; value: 17.01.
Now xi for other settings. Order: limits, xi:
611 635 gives 17.26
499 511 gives 16.50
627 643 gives 17.40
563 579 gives 17.06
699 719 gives 17.61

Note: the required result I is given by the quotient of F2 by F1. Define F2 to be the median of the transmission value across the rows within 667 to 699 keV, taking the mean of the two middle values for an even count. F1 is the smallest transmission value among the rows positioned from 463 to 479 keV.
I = 1.09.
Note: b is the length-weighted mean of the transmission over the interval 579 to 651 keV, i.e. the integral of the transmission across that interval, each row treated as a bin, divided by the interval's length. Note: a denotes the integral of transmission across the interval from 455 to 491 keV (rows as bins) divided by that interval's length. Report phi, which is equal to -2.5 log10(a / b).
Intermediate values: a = 16.2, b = 17.3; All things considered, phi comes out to 0.07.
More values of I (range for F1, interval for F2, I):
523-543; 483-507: 1.00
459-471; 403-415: 1.00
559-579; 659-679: 1.03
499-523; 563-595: 1.08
